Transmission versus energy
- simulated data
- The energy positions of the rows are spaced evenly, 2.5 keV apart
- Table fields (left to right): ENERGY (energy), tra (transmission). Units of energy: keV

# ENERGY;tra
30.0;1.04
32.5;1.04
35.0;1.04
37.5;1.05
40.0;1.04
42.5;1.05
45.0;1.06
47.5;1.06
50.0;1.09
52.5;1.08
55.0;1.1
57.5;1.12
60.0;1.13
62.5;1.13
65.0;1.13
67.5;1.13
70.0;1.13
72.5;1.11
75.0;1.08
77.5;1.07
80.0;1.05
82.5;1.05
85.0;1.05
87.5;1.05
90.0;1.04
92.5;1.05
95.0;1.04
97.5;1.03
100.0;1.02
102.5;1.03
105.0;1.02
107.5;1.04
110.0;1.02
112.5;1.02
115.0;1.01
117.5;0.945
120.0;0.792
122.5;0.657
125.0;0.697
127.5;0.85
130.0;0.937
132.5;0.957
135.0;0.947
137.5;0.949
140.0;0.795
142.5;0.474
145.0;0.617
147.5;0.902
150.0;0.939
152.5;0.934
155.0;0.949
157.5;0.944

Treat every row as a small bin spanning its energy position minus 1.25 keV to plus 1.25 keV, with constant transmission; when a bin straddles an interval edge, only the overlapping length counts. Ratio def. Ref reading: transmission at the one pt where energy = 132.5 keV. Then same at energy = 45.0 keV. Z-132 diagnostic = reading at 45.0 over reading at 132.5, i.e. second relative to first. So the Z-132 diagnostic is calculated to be 1.11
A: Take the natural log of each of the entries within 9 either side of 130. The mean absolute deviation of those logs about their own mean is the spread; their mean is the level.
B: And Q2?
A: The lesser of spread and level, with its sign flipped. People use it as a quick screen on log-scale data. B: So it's 0.17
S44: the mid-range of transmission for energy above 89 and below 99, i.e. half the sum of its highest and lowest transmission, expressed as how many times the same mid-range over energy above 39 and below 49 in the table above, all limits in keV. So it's 0.99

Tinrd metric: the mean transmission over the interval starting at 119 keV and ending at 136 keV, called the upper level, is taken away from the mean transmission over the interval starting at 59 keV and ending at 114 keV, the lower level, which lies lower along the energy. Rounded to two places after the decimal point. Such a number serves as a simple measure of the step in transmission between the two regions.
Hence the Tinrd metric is 0.23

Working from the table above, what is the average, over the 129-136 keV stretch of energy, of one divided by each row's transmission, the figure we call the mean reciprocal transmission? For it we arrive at 1.06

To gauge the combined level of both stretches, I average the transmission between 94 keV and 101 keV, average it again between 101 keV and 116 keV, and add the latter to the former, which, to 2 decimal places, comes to 2.05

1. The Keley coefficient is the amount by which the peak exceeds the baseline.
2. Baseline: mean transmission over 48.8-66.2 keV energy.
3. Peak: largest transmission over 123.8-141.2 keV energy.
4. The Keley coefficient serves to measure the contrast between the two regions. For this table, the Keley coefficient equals -0.15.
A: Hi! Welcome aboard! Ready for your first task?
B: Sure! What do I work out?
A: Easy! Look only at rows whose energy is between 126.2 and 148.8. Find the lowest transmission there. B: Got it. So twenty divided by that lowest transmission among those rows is 42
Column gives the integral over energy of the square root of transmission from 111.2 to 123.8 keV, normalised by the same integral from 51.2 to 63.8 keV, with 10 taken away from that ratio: -9.11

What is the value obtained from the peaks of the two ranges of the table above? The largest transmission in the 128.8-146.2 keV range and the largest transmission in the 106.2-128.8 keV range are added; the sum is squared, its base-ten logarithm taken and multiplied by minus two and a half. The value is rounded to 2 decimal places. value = -1.50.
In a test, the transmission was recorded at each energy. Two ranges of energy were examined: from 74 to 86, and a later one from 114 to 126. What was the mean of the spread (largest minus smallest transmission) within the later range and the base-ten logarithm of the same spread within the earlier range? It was -0.585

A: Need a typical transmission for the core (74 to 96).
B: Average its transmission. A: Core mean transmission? 1.05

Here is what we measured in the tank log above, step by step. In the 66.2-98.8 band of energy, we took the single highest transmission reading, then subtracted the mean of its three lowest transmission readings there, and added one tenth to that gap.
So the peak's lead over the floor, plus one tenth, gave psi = 0.19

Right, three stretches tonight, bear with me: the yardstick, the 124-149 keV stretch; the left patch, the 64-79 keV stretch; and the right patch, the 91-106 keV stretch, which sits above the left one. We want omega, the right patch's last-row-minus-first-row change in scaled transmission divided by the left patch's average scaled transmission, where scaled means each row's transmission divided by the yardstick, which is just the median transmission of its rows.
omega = -0.027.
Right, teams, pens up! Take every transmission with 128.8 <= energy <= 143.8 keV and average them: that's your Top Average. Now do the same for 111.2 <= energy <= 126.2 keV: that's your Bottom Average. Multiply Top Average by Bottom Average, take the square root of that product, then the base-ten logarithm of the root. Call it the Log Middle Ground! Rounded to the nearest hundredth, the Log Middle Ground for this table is -0.07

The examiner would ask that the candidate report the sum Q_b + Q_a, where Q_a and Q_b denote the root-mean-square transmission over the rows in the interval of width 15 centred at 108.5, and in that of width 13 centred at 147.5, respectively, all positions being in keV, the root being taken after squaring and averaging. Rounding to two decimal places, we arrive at 1.82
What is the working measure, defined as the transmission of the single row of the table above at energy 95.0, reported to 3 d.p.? 1.040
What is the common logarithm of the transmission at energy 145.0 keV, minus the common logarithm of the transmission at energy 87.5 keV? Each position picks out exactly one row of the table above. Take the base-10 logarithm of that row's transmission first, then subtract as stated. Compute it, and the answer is -0.23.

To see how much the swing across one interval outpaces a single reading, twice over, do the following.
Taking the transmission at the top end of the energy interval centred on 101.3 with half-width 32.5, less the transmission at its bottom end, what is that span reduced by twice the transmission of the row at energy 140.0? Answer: -1.8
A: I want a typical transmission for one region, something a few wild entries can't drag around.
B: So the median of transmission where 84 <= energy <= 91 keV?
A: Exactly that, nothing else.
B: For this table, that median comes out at 1.05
